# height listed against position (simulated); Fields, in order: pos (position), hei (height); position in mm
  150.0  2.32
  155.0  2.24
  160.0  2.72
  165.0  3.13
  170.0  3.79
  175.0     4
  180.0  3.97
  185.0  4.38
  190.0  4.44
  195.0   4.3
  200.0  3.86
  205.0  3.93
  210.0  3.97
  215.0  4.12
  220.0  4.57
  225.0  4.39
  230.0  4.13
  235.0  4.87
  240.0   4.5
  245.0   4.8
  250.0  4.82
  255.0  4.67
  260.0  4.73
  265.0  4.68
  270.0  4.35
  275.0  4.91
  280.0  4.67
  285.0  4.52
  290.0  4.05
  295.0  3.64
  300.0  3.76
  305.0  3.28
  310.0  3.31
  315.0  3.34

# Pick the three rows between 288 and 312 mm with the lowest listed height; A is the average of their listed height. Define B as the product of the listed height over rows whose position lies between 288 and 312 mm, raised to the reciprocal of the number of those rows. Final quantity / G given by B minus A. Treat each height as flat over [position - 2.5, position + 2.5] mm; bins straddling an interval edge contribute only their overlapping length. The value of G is 0.19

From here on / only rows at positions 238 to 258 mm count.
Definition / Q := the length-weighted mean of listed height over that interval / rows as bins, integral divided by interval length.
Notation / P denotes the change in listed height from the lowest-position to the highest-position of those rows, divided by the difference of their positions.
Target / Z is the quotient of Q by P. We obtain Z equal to 415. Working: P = 0.011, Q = 4.70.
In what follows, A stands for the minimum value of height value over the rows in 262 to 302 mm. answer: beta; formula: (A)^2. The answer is 13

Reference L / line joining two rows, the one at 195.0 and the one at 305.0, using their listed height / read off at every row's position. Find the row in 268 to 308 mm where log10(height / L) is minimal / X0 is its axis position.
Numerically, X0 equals 305.0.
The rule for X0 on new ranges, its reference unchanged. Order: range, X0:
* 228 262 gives 230.0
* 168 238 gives 170.0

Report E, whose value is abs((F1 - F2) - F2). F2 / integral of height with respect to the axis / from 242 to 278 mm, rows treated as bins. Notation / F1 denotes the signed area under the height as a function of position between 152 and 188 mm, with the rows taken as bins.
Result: 214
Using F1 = 125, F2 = 169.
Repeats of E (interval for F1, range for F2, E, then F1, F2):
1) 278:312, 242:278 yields 207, 132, 169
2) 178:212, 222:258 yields 191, 140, 166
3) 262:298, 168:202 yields 121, 158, 140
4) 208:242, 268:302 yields 142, 149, 145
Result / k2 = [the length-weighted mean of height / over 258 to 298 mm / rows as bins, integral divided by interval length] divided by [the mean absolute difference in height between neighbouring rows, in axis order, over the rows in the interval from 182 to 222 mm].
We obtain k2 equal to 23.0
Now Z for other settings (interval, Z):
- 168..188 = 103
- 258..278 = 389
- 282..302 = -79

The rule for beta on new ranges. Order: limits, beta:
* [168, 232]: 14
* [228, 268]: 17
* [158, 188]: 7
